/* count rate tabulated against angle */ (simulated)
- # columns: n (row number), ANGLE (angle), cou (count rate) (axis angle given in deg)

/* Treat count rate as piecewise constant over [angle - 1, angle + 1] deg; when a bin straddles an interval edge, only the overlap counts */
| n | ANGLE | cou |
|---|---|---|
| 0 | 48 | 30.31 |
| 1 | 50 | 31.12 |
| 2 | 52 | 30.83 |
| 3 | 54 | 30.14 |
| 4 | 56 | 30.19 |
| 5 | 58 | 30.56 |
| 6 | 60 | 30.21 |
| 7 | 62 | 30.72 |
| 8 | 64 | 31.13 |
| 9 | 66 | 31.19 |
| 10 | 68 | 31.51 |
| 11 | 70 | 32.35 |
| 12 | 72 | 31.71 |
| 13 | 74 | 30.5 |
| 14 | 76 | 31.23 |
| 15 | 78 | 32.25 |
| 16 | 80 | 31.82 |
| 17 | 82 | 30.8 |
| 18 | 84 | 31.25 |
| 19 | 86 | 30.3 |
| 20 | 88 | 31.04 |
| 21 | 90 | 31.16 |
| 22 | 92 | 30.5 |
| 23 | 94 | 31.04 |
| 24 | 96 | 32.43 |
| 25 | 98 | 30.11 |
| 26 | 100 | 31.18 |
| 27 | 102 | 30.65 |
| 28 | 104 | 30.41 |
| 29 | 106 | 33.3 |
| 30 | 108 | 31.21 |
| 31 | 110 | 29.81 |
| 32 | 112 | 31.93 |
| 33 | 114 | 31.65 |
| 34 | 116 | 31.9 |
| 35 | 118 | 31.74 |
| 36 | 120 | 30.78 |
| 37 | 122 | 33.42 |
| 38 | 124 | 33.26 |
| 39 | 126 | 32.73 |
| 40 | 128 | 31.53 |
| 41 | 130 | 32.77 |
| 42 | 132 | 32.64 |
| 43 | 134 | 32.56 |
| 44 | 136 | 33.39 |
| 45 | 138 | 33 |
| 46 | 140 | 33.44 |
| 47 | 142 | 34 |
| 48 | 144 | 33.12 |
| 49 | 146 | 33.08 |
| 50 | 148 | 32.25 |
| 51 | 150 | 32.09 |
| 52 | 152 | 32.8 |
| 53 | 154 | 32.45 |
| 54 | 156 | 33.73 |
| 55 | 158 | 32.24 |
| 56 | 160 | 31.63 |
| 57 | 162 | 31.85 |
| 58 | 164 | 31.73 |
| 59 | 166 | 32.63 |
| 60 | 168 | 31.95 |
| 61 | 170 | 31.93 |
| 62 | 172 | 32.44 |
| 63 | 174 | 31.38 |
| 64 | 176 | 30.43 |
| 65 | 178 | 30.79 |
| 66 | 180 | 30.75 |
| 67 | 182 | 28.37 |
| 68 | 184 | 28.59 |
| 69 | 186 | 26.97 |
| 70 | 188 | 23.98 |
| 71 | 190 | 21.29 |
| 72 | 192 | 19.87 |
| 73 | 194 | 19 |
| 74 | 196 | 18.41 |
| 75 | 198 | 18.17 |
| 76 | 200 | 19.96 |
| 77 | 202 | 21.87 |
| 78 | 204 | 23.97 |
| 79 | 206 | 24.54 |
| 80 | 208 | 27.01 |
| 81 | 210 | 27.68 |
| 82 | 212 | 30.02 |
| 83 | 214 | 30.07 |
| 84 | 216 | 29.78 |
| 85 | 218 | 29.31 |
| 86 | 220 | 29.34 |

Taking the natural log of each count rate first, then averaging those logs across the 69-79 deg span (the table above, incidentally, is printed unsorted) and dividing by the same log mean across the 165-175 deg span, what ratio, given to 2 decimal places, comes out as 1.00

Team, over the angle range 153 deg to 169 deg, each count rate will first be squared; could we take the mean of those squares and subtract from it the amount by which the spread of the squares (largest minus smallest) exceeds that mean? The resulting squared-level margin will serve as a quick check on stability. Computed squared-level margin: 1947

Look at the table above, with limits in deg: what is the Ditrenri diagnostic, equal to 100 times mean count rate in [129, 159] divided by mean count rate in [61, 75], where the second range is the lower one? 105.1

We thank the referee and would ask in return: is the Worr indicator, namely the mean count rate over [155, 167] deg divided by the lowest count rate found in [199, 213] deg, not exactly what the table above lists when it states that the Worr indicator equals 1.6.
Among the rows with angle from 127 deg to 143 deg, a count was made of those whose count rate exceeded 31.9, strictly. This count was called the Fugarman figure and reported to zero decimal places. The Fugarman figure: 7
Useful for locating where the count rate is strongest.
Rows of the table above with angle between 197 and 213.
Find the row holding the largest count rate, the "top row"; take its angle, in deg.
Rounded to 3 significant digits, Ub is 212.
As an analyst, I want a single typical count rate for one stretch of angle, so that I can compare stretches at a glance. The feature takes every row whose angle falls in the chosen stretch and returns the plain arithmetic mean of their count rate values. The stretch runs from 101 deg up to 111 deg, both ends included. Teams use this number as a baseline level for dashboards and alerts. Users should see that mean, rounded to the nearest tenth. 31.1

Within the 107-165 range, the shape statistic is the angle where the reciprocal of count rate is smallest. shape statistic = 142 deg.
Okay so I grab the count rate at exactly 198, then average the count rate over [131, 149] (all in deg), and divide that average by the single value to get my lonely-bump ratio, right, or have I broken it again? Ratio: 1.82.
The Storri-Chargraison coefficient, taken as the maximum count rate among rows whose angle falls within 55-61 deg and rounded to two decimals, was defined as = 30.56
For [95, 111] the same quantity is 33.30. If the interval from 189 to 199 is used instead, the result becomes 21.29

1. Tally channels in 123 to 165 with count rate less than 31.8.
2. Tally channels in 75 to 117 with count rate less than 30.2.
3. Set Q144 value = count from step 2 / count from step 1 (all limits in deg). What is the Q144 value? 0.67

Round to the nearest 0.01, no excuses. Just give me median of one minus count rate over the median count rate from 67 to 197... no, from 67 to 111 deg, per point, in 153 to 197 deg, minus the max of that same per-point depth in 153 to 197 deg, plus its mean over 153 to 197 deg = -0.33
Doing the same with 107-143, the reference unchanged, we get -0.13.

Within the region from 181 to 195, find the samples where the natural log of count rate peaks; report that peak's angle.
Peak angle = 184 deg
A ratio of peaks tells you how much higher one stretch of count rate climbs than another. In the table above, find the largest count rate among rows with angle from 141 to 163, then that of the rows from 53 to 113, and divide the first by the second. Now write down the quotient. 1.02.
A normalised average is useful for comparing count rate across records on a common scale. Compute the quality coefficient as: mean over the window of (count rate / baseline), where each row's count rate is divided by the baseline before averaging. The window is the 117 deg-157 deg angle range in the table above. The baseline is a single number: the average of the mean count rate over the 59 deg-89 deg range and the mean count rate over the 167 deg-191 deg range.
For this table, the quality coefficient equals 1.09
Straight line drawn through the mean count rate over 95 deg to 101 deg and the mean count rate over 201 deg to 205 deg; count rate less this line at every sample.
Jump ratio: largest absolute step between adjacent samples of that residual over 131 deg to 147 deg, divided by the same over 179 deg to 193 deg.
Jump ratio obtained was 0.35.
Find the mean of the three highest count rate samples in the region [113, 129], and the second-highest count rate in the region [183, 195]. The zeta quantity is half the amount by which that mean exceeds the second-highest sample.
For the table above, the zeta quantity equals 3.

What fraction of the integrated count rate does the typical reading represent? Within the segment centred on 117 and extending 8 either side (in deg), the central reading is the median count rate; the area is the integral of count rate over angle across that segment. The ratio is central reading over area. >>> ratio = 0.063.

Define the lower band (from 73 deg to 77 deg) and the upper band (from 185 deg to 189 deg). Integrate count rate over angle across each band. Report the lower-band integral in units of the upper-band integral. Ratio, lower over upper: 1.21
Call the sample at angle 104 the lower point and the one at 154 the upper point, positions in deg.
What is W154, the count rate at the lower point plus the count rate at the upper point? 62.9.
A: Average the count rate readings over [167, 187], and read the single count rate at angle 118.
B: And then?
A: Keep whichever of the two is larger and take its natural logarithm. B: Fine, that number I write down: 3.458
